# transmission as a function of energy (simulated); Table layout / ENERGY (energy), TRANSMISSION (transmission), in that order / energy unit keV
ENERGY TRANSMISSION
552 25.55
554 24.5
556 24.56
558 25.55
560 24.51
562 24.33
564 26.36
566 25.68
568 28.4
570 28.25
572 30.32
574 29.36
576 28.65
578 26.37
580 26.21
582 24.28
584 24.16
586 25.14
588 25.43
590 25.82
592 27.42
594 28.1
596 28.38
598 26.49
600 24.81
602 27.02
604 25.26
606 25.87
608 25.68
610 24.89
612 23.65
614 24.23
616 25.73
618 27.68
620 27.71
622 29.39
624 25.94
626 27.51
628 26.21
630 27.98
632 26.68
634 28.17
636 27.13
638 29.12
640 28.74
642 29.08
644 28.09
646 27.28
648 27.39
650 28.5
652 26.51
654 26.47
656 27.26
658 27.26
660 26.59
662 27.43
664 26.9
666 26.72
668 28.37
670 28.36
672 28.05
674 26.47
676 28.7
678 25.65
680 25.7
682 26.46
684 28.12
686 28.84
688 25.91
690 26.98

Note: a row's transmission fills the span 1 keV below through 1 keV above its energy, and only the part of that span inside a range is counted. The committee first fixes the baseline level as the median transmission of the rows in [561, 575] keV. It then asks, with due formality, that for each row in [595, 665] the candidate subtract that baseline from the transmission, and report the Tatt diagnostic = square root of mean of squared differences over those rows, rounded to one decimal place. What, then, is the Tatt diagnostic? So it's 1.9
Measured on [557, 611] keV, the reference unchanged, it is 2.5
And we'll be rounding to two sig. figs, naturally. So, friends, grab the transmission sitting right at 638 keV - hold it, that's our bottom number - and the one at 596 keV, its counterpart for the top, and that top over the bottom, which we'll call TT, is 0.97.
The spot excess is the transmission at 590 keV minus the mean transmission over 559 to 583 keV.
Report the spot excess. -1.1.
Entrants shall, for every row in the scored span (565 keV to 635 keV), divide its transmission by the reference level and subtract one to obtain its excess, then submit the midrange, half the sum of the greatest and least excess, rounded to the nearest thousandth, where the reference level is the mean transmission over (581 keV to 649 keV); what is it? 0.012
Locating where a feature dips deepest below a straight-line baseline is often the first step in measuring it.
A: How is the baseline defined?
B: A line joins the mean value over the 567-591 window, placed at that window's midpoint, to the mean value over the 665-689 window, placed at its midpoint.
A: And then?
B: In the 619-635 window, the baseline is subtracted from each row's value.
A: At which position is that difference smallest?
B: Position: 624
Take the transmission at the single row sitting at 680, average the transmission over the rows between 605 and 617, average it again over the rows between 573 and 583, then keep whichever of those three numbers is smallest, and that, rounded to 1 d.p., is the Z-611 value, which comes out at 25.0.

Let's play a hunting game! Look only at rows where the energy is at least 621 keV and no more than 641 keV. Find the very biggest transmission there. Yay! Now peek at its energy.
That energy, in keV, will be 622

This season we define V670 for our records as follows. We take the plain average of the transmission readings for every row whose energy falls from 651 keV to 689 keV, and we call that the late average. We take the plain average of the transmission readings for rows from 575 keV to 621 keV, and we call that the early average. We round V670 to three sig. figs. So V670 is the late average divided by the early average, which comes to 1.04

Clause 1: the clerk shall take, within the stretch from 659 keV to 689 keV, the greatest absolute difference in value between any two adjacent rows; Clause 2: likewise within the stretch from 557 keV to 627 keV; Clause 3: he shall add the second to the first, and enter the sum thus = 6.5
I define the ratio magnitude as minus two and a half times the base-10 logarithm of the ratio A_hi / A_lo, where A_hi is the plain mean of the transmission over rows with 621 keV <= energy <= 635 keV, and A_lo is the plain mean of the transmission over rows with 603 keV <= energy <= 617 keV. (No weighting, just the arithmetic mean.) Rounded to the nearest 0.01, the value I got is -0.10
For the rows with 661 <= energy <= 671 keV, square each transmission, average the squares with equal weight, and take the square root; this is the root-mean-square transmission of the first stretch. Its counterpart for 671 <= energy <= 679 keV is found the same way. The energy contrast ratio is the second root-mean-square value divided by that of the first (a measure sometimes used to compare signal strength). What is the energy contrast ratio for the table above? 0.99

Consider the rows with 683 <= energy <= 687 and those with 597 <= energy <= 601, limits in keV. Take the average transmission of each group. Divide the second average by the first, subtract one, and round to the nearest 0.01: -0.10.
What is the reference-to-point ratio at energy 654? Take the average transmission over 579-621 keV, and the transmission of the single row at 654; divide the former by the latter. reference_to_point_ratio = 0.98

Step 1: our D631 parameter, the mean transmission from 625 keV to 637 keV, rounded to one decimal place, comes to 27.3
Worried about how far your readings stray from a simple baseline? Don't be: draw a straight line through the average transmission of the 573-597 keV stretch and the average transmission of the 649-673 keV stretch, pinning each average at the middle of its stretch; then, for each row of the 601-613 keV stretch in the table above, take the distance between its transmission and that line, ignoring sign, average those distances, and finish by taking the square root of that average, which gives 1.23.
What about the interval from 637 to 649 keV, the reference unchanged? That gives 1.05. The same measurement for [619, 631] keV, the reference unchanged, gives 1.04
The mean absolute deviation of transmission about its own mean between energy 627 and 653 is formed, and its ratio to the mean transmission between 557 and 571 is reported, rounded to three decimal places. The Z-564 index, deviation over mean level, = 0.032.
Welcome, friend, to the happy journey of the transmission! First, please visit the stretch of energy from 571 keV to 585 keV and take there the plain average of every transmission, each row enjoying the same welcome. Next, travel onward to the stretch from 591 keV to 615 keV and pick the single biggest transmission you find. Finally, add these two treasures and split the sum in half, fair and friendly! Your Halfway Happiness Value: 27.7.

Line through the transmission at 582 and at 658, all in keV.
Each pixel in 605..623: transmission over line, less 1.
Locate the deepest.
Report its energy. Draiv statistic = 612 keV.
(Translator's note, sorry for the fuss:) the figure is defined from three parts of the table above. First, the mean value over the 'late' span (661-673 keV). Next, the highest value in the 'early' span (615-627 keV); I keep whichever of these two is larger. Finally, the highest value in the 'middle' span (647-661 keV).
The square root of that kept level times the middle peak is 28.9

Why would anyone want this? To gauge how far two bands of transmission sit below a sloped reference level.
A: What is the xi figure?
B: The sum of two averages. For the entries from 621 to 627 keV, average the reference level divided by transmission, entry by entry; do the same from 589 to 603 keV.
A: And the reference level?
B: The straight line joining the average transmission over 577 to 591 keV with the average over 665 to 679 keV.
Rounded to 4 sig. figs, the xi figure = 1.912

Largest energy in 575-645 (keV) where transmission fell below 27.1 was 632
